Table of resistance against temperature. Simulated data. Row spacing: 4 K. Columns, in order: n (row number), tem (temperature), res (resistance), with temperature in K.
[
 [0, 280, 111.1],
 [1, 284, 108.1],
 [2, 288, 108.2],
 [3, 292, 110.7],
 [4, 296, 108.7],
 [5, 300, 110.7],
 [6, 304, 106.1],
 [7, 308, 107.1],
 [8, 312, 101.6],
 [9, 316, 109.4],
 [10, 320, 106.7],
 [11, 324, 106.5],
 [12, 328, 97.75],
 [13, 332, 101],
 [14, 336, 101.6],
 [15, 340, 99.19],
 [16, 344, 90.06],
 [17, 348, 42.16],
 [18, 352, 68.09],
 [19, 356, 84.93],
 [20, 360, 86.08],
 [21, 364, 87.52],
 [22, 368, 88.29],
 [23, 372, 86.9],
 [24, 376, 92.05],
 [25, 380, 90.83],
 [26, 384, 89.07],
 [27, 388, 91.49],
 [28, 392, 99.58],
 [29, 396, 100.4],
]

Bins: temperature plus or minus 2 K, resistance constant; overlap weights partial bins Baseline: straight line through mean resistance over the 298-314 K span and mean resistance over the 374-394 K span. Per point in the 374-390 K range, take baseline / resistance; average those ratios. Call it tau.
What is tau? 1.02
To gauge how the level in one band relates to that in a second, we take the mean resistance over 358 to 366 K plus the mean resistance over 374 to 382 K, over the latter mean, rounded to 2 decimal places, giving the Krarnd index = 1.95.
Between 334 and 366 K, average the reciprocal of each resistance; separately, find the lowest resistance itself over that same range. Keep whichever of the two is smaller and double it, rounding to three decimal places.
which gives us 0.026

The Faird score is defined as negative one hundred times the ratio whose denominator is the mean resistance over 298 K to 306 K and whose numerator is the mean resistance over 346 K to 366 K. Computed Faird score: -68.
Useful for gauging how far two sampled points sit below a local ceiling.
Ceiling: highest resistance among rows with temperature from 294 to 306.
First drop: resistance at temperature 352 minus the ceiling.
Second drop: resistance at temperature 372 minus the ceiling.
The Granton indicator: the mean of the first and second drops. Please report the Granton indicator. -33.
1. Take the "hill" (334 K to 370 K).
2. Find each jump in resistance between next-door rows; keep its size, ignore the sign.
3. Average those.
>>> 13.2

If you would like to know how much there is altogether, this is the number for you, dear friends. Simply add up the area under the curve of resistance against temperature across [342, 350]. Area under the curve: 529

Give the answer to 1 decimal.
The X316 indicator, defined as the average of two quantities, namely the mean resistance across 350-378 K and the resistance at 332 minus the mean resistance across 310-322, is 40.0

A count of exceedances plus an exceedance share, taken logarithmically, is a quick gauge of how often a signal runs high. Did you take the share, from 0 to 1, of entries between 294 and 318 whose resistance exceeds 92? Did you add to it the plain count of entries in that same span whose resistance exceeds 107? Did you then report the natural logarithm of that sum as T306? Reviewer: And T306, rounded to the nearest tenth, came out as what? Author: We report 1.6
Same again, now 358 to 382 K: -1.8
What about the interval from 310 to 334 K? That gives 0.7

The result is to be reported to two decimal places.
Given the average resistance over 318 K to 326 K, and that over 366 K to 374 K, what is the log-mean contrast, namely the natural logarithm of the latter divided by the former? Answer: -0.20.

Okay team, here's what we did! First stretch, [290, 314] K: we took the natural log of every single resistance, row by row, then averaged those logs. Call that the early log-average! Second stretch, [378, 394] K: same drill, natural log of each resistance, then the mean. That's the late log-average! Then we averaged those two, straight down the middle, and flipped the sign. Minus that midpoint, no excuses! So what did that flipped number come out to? -4.60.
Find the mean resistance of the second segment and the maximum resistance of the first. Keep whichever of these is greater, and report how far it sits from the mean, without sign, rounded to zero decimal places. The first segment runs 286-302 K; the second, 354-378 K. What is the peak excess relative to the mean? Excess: 23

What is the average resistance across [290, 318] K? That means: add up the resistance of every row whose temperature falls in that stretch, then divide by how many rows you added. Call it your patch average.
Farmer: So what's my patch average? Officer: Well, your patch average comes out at 108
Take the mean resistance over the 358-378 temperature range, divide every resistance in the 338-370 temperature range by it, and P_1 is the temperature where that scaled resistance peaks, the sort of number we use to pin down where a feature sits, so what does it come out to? 340 K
